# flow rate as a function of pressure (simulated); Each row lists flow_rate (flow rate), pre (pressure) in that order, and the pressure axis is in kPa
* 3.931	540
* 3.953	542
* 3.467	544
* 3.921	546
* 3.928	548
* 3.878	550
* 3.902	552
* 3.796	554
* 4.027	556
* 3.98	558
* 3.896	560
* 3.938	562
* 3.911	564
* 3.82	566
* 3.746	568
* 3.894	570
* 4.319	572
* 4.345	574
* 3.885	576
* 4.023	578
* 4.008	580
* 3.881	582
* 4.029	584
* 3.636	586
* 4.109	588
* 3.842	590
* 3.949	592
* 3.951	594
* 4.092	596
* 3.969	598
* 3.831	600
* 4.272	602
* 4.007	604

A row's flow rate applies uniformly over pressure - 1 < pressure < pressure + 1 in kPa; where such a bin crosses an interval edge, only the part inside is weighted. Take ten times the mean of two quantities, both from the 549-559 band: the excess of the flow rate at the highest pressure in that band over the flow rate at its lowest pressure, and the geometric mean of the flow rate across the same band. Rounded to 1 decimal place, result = 20.1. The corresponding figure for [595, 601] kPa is 18.5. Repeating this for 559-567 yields 19.1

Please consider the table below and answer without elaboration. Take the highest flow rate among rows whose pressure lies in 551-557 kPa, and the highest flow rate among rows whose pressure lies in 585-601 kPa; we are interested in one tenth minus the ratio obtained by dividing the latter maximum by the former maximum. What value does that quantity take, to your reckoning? -0.92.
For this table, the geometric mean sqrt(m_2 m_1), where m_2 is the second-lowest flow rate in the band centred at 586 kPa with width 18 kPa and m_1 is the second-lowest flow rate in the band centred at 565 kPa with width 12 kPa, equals 3.831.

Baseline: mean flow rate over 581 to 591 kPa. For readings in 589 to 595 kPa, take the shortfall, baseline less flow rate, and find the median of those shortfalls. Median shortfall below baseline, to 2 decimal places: -0.05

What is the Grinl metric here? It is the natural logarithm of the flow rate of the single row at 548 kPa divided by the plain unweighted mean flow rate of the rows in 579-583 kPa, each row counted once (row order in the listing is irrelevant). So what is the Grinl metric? -0.004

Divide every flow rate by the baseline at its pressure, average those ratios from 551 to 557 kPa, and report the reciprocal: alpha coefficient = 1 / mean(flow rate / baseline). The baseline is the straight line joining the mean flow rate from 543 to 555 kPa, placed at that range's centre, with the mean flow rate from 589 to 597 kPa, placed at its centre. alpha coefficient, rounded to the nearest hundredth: 0.98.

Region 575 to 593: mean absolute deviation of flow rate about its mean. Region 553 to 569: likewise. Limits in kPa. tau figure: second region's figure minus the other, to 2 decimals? -0.03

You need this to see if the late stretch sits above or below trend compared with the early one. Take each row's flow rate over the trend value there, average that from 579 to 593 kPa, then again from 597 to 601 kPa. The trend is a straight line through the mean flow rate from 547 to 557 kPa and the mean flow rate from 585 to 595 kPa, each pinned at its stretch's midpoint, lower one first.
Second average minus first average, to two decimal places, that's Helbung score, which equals 0.00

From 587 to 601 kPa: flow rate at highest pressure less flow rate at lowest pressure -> -0.28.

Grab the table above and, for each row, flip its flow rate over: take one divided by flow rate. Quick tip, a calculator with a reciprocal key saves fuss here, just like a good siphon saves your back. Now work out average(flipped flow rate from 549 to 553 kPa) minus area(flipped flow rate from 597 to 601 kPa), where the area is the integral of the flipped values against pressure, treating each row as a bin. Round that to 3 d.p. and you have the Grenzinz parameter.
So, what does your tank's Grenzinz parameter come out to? -0.769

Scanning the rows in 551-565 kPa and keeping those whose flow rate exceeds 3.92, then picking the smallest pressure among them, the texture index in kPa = 556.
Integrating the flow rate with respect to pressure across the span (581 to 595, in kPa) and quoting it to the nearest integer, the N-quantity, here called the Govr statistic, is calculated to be 55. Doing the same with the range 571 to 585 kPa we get 57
